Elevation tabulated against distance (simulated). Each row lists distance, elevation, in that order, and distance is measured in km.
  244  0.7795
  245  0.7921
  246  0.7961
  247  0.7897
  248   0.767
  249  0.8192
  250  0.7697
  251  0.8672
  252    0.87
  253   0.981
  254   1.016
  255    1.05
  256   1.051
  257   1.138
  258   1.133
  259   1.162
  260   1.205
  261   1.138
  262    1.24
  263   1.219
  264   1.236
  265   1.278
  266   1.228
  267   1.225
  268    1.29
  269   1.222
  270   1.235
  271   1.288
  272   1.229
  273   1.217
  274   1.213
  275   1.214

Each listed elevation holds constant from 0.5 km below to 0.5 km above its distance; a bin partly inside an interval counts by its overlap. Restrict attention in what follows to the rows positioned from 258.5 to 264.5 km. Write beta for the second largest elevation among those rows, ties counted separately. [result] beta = 1.236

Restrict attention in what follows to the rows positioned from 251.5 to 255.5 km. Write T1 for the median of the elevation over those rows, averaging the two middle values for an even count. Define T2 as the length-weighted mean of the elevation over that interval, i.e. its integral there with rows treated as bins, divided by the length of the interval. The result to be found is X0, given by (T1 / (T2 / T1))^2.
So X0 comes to 1.0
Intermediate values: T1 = 1.00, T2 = 0.98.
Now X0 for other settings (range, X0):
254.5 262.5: 1.3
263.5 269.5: 1.5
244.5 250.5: 0.6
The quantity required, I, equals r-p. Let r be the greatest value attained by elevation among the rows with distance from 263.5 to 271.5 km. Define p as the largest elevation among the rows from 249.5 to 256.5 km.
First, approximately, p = 1.051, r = 1.29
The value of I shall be 0.2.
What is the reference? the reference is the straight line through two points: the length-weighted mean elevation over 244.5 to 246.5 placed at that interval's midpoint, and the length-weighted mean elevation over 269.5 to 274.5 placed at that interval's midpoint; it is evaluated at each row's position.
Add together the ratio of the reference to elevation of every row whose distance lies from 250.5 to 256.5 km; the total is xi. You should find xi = 5.7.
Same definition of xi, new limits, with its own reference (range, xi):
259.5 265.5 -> 5.3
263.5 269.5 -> 5.5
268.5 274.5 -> 6.0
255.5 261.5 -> 5.3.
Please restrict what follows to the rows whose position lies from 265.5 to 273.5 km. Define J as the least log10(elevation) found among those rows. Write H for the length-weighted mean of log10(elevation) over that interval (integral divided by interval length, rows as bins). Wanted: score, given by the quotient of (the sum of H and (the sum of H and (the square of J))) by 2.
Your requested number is 0.10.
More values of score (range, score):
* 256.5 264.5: 0.07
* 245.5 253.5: -0.07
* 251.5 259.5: 0.02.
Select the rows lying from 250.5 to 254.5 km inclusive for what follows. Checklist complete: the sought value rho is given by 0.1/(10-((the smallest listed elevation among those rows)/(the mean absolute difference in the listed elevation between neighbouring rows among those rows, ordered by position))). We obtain -0.013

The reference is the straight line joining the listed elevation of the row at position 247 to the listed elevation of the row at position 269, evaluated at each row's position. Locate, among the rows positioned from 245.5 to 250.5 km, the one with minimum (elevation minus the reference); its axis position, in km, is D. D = 250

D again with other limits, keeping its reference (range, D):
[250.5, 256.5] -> 252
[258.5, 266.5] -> 266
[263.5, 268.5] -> 267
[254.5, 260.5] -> 256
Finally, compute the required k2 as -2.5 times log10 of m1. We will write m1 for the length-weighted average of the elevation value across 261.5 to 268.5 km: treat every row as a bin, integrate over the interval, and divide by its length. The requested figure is -0.24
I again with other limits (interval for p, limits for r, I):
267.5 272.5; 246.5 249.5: -0.5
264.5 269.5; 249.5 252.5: -0.4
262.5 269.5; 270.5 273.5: 0.0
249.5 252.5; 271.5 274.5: 0.4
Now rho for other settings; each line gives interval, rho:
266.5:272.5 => -0.007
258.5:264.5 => -0.008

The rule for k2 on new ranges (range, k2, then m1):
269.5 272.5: -0.24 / 1.25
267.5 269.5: -0.25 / 1.26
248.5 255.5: 0.10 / 0.91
